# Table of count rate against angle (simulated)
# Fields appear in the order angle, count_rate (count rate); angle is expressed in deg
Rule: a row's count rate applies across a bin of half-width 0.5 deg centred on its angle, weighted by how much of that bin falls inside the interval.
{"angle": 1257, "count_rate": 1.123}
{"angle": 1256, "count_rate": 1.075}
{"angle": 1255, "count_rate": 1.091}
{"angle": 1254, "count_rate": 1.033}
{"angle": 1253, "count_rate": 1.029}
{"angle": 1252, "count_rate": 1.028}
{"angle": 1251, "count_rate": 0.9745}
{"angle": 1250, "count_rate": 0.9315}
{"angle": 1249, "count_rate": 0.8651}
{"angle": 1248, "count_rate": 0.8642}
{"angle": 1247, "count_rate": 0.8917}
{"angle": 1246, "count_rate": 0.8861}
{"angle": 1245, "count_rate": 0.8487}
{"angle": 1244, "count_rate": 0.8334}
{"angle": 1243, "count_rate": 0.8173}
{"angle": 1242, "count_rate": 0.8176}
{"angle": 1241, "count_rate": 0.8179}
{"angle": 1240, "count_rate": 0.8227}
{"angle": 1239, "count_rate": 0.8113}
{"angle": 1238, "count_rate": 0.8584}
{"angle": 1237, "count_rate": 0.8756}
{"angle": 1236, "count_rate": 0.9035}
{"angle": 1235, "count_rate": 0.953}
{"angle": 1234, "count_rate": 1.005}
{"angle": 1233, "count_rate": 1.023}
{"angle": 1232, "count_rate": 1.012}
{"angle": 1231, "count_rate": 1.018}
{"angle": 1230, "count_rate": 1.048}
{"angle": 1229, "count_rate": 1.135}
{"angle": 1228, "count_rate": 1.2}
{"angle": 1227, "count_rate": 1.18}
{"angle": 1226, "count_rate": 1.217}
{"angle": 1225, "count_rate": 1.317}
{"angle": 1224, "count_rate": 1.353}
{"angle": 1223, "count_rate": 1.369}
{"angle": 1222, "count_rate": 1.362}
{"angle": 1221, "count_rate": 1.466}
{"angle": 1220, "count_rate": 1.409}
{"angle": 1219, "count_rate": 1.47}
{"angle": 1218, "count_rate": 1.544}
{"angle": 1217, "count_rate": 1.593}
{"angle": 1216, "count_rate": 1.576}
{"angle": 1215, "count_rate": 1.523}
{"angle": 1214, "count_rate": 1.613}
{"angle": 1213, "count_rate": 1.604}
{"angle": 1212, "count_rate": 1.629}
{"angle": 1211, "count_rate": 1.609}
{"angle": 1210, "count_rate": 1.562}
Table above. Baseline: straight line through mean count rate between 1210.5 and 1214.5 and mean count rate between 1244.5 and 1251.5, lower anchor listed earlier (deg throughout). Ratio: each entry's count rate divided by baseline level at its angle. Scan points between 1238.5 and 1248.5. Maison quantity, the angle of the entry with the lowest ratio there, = 1239 deg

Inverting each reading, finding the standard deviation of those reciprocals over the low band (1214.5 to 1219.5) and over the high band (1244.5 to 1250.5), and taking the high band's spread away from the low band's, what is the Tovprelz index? -0.02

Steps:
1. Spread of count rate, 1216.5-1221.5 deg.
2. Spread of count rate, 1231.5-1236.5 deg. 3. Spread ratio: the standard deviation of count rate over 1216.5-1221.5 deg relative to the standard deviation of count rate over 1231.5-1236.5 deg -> 1.4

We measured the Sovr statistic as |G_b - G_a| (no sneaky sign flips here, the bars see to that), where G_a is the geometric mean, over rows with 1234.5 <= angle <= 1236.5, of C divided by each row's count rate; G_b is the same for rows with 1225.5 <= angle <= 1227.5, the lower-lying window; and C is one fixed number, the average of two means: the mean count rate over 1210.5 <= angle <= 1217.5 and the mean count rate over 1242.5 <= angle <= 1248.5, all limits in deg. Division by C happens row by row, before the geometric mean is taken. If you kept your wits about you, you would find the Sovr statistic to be 0.30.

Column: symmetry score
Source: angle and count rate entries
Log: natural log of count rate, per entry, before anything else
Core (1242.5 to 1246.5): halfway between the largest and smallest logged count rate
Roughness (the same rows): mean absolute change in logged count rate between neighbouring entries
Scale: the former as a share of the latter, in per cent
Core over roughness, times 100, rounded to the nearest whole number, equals -599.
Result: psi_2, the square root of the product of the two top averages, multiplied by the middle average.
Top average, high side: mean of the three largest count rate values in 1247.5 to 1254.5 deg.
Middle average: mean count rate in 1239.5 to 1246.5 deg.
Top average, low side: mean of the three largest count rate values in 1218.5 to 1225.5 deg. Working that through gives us 1.0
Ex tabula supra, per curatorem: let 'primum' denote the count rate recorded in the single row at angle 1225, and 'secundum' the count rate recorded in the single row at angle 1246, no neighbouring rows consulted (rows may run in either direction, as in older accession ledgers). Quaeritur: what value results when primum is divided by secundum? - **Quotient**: 1.49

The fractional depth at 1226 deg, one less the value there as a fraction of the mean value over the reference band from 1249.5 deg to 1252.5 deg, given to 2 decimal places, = -0.24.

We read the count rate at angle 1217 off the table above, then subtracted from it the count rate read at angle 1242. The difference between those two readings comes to 0.78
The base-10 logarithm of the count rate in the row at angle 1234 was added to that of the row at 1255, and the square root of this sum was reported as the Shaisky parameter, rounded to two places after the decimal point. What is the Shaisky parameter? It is 0.20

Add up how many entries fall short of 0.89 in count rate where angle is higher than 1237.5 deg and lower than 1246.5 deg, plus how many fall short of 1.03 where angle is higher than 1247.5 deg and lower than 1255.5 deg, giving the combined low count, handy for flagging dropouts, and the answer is 15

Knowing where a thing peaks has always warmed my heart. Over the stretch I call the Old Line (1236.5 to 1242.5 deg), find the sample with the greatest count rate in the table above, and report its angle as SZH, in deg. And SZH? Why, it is 1237 deg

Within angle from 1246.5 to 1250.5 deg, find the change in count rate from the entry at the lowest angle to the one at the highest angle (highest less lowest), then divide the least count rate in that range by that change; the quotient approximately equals 22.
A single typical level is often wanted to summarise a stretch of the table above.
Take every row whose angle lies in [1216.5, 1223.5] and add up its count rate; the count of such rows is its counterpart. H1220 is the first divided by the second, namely 1.46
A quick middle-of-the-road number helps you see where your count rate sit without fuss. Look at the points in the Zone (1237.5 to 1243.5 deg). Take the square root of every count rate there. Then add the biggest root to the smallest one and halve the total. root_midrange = 0.91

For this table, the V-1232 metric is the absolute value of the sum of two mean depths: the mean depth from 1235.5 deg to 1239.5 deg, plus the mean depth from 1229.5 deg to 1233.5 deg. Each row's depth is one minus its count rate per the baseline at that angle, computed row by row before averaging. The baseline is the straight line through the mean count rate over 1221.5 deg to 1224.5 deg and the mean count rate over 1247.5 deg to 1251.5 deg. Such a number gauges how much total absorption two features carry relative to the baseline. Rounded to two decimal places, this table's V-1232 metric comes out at 0.38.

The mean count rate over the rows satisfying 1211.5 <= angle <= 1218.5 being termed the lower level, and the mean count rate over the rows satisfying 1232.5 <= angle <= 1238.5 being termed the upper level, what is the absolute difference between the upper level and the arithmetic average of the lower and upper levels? 0.32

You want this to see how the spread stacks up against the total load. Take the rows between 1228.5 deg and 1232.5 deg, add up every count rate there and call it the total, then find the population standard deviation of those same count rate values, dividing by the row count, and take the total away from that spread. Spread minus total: -4.16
